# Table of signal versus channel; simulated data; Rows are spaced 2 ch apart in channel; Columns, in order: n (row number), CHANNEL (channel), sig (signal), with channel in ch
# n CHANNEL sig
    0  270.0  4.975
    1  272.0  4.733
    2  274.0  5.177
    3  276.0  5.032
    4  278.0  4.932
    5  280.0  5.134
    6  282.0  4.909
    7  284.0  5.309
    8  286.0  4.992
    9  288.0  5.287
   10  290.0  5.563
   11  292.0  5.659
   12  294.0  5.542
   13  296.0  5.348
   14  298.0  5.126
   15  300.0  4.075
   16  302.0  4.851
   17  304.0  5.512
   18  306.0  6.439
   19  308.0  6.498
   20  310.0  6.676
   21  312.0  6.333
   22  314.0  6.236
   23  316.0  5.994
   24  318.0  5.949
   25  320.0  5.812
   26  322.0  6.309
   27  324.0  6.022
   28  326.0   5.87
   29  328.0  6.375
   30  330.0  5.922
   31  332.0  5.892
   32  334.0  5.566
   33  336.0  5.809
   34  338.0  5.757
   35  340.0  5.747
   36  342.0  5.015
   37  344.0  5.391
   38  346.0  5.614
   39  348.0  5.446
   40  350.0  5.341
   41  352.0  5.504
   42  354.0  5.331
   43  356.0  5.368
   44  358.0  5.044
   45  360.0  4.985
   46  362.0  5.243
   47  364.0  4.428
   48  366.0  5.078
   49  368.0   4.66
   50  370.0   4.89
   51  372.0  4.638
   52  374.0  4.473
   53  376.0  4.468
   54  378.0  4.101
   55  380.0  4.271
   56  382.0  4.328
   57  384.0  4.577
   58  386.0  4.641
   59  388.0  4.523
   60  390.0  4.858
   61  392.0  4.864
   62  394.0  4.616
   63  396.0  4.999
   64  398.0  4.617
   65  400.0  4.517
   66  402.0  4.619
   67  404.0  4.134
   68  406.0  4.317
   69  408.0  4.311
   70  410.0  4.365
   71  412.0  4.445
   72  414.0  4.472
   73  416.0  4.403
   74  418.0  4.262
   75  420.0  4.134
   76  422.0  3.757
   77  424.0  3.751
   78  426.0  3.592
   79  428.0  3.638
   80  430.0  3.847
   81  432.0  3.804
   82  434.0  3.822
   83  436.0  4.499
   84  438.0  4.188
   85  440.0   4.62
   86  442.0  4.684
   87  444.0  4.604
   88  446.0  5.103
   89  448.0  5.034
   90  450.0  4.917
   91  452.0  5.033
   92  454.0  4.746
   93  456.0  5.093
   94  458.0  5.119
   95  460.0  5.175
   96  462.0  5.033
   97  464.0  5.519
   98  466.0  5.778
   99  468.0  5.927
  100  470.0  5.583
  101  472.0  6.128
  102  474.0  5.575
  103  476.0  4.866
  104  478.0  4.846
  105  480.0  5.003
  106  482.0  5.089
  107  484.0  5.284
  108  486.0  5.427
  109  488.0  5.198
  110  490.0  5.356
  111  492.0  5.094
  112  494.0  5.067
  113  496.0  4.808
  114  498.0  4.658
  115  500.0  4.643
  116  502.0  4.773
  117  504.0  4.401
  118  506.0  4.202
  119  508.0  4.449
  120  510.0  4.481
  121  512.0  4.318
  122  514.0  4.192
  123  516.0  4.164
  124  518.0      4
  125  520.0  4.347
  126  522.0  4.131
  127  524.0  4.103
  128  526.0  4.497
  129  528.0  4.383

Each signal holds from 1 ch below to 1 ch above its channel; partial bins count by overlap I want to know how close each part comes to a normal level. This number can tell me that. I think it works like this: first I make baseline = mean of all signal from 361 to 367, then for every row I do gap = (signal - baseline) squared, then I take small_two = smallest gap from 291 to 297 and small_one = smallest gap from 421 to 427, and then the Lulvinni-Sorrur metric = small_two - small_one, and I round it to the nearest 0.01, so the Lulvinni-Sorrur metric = -1.16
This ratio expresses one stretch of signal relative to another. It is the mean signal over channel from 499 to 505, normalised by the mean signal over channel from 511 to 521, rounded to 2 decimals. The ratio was 1.10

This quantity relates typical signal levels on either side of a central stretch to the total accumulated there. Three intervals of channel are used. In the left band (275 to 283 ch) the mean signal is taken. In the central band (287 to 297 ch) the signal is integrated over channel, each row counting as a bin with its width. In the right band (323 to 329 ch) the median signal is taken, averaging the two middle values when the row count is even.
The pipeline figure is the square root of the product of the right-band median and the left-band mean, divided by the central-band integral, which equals 0.100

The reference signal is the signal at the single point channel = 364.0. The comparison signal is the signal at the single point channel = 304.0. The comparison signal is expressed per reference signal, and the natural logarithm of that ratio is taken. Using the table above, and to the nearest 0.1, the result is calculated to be 0.2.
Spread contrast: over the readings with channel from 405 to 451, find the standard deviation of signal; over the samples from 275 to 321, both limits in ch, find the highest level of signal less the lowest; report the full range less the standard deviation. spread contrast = 2.2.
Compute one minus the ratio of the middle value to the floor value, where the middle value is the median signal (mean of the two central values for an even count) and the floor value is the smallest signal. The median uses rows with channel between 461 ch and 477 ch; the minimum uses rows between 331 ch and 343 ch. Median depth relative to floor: -0.11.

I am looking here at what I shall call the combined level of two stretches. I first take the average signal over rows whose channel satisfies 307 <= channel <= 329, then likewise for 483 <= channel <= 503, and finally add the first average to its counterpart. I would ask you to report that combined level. 11.2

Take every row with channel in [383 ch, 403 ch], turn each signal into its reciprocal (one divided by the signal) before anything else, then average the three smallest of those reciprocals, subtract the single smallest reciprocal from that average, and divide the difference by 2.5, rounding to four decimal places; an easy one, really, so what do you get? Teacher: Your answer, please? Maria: 0.0015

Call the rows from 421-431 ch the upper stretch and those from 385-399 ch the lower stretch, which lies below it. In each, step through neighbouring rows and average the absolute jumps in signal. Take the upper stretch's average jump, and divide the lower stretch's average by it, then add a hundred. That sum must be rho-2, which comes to 102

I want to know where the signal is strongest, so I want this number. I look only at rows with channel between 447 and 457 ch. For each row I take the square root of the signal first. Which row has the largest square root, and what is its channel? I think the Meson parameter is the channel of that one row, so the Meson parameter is 456.0 ch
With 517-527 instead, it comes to 526.0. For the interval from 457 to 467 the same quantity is 466.0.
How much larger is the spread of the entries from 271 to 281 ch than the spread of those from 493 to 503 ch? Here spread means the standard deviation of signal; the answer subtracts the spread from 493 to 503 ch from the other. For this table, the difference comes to 0.01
